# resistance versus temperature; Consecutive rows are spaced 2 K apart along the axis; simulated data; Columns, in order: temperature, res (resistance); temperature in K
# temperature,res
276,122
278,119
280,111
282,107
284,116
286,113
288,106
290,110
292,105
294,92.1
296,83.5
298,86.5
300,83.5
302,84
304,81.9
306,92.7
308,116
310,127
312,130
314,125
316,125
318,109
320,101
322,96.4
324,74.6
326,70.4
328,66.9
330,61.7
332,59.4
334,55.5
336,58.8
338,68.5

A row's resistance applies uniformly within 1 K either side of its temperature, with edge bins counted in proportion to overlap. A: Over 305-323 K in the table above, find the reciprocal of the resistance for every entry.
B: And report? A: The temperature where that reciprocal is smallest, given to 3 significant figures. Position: 312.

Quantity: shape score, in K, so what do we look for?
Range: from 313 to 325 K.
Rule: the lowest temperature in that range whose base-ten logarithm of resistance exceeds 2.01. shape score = 314 K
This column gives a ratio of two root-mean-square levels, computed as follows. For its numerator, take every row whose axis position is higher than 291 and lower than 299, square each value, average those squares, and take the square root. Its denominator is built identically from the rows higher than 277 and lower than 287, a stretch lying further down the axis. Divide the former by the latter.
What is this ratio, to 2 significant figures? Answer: 0.81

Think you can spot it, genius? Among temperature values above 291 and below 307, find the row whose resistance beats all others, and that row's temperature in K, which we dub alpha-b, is 292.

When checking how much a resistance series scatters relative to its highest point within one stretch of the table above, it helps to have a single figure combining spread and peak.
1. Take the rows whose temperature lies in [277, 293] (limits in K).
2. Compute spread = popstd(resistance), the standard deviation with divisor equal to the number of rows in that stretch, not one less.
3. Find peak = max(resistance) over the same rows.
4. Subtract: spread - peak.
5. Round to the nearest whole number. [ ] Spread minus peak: -114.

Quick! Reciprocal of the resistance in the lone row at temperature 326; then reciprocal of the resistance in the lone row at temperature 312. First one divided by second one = 1.8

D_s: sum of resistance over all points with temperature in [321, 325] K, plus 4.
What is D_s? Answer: 175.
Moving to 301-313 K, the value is 636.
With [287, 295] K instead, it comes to 417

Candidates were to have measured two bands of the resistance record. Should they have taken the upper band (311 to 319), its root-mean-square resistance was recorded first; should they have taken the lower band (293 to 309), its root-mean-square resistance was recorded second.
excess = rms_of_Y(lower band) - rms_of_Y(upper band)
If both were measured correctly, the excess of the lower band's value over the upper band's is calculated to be -32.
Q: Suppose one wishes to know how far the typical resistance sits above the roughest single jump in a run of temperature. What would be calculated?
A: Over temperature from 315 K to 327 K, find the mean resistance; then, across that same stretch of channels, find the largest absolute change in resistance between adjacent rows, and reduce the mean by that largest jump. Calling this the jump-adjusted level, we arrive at 74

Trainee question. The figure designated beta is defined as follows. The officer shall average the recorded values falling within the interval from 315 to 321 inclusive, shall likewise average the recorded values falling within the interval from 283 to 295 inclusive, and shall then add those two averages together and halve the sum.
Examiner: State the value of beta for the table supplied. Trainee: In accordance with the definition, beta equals 109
